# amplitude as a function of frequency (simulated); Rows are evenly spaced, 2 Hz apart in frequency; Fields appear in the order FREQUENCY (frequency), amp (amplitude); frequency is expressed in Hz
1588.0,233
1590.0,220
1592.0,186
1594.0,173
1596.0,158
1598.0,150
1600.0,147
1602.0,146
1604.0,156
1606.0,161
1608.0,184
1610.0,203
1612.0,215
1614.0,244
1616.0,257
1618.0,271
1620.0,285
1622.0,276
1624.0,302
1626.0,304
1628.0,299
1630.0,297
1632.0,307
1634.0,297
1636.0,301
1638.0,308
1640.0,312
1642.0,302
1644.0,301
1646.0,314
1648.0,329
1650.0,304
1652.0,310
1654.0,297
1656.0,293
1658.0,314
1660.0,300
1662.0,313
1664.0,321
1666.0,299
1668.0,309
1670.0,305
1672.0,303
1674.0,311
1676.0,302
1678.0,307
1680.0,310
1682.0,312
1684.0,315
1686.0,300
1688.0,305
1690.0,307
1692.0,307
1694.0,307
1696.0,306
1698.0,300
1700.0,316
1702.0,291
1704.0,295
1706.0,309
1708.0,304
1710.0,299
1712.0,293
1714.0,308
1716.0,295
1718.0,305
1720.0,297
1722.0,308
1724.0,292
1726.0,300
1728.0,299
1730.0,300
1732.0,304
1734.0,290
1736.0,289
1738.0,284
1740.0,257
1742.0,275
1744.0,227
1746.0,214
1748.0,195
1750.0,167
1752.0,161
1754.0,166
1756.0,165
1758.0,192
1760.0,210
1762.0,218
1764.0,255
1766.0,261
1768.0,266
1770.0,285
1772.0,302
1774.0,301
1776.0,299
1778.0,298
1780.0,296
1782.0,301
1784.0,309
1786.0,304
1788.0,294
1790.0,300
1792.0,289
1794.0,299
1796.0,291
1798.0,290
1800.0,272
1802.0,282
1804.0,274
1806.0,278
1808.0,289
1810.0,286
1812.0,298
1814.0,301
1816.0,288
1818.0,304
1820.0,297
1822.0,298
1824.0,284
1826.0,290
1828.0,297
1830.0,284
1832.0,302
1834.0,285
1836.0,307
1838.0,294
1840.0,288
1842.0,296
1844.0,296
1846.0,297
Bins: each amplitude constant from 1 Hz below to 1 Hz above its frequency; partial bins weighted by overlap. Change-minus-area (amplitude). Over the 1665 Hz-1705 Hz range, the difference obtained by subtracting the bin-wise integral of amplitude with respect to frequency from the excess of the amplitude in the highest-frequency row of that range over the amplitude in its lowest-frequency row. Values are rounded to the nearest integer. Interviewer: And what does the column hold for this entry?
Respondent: -12218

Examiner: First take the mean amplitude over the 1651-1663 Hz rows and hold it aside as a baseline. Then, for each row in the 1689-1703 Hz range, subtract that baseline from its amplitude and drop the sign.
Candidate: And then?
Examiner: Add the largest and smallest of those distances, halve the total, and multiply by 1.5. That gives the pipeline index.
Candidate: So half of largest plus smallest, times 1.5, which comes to 11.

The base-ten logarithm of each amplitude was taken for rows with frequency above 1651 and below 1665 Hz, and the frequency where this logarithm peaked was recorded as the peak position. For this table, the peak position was 1664.0 Hz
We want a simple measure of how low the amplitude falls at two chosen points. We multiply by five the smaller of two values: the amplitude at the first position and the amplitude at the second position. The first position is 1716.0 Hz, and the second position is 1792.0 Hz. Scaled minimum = 1445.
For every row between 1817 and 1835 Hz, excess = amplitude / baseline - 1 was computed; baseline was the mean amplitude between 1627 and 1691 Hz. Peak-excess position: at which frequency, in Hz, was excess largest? 1818.0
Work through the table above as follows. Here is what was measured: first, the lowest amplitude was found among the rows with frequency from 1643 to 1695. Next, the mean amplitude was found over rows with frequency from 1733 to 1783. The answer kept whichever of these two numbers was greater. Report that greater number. 293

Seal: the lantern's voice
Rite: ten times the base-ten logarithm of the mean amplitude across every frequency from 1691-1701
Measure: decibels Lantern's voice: 24.9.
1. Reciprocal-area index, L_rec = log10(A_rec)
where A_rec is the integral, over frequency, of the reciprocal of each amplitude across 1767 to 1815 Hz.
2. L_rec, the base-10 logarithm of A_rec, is -0.783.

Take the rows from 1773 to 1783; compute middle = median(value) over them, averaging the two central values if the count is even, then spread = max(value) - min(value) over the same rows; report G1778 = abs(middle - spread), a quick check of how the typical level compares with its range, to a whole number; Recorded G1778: 294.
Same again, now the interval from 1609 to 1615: 174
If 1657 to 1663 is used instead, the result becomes 299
